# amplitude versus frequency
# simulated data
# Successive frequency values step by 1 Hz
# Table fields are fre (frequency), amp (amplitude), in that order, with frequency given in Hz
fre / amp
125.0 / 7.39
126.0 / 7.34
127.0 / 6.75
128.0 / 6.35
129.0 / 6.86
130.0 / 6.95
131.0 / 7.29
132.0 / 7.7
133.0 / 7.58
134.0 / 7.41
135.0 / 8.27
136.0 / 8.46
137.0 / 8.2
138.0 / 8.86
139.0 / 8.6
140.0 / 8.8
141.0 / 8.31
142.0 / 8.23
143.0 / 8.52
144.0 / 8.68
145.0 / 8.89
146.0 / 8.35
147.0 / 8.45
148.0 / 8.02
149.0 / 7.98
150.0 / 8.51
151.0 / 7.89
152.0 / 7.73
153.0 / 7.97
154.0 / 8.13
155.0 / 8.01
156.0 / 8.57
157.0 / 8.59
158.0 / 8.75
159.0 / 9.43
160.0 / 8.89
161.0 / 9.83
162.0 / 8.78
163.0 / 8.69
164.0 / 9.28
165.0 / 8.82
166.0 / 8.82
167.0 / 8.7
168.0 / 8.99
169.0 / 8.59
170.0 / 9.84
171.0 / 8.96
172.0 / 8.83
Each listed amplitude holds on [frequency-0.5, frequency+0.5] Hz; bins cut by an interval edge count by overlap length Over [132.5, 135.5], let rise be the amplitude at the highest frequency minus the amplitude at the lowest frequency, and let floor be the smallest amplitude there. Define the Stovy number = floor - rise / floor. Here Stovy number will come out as 7.3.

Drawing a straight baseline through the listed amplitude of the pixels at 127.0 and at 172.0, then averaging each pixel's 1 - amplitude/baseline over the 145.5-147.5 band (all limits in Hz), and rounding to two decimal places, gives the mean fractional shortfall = -0.10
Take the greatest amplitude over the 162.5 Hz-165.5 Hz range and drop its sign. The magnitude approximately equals 9.3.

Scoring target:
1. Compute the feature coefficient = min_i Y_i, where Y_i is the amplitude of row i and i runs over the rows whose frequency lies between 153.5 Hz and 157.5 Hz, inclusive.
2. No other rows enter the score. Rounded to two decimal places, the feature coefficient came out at 8.01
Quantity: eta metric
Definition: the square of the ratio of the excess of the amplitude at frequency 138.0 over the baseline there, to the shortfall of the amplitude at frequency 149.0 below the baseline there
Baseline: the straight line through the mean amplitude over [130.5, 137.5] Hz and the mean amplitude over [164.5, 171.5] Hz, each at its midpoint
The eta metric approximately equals 6.2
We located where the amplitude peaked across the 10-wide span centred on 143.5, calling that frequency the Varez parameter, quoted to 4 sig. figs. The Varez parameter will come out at 145.0 Hz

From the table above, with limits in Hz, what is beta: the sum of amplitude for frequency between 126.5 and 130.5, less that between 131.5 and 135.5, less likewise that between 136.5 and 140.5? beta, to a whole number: -39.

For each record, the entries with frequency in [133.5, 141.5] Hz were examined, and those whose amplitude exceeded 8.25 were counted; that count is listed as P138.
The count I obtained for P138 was 6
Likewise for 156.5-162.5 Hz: 6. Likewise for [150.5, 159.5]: 4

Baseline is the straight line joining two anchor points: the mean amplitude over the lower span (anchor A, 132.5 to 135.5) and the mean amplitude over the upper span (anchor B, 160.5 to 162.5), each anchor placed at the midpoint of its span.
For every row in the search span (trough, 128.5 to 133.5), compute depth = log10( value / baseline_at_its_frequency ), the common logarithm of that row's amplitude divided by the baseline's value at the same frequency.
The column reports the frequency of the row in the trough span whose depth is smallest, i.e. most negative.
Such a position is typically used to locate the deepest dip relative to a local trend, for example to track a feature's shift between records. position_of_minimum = 129.0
